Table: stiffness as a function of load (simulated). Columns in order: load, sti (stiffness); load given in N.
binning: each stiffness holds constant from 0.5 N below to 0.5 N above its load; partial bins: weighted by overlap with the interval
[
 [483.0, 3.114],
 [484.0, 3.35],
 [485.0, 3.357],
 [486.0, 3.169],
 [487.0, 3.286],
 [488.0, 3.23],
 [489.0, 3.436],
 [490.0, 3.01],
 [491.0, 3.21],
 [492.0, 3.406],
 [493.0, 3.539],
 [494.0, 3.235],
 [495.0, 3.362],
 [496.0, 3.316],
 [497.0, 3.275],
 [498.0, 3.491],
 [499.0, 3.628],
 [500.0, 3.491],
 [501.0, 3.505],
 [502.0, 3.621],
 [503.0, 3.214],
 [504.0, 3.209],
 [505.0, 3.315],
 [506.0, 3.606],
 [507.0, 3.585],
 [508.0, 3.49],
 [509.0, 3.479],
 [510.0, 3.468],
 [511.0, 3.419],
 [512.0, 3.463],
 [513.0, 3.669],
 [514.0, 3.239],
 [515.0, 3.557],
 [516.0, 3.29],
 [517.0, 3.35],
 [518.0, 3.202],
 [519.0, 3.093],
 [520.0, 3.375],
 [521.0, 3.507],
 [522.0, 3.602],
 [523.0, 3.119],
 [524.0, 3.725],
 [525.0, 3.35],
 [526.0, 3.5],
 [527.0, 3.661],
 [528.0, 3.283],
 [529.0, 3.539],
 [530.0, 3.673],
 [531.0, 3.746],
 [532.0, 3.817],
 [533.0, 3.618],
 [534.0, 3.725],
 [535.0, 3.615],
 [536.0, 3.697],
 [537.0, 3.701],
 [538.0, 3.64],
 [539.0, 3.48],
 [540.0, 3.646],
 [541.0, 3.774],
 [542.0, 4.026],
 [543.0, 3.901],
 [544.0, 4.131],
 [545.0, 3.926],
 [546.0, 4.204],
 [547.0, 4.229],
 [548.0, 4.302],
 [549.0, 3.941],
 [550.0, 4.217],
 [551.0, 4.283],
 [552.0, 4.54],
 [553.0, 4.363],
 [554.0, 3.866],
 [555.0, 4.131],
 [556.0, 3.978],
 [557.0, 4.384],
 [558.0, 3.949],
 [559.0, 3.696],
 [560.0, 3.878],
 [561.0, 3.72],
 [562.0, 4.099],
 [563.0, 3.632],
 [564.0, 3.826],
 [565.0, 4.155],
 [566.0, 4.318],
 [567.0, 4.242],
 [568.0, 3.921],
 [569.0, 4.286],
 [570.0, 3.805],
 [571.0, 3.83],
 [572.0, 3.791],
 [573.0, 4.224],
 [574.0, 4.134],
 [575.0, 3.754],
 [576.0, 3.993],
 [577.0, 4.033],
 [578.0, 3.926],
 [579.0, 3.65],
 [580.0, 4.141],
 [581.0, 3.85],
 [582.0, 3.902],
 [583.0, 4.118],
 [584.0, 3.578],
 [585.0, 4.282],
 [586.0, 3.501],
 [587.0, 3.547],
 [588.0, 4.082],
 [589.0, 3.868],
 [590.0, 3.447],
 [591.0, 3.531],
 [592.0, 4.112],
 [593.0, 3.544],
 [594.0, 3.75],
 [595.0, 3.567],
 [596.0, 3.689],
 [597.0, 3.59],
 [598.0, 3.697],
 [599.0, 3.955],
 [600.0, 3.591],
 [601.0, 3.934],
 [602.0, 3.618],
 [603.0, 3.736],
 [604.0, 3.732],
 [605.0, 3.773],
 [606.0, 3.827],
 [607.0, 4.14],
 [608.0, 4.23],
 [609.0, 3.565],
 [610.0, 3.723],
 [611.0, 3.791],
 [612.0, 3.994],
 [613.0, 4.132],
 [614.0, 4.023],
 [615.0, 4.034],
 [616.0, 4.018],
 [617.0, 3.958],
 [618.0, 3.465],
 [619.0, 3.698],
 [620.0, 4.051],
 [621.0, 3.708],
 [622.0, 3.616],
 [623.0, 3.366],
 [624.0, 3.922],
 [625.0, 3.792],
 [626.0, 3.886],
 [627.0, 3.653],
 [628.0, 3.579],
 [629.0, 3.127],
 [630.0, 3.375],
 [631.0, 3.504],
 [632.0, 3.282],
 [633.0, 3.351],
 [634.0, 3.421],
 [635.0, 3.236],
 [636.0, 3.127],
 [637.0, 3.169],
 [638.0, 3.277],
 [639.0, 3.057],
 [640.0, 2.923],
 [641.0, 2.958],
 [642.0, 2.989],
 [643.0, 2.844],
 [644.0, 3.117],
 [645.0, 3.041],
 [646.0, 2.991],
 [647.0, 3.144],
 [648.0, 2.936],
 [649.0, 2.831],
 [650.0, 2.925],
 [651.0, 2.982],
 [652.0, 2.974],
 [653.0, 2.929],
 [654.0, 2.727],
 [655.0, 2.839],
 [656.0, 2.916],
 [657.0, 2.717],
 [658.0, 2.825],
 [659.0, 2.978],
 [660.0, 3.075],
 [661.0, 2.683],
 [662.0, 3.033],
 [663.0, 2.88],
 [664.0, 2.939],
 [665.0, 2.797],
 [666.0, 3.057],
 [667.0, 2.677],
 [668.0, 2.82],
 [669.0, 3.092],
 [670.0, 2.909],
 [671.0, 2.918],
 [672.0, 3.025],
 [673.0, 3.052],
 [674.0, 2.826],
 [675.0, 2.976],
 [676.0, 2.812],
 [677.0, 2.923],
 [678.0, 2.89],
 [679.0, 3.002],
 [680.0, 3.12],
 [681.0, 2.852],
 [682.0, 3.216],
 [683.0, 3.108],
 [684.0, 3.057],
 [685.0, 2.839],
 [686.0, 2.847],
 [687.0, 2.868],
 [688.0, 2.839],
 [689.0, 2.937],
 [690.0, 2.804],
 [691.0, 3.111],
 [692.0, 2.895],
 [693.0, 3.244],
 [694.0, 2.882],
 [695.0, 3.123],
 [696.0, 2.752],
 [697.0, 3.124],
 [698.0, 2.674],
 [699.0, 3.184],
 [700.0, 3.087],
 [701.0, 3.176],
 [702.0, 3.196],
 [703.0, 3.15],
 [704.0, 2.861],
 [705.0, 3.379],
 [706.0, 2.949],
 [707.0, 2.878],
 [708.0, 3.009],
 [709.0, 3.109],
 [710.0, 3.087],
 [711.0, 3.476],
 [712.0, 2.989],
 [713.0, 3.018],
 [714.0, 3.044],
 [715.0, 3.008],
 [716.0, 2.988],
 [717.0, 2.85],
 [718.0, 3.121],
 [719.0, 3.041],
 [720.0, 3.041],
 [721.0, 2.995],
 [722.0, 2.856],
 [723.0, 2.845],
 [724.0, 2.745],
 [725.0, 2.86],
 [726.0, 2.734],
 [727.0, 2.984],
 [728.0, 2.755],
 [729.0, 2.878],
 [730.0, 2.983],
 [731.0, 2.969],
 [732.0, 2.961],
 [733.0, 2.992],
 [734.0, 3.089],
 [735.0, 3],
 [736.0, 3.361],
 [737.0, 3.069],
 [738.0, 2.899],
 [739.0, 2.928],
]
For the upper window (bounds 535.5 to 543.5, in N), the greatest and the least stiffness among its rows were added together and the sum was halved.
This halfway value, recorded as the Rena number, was 3.8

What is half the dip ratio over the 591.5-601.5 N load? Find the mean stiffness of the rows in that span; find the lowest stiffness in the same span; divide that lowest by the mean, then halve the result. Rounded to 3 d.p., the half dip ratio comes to 0.473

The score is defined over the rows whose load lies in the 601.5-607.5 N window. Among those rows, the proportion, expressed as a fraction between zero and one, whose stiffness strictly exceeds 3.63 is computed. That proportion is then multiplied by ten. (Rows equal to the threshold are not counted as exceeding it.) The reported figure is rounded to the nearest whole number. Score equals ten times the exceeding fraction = 8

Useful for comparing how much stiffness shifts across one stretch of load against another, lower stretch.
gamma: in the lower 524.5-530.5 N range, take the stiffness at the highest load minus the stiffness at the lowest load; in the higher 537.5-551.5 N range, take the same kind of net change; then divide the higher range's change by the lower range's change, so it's 2.0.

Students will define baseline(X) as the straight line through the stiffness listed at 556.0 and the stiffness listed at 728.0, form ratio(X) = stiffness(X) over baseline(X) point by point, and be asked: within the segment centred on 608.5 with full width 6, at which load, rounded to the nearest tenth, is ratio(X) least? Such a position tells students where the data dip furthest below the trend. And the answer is 609.0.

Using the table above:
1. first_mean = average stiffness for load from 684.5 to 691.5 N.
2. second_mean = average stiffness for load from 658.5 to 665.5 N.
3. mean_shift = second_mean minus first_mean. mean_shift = 0.02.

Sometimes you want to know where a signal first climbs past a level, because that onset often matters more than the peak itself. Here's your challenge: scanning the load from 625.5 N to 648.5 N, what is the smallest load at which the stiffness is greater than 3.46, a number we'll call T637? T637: 626.0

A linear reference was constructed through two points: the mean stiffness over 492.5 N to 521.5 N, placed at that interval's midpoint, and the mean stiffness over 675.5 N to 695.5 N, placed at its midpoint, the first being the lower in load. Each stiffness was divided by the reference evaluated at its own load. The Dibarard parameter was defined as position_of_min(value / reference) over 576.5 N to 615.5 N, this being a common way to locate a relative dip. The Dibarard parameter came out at 590.0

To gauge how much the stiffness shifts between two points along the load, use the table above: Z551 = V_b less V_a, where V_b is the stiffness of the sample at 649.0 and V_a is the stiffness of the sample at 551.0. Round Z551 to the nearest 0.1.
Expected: -1.5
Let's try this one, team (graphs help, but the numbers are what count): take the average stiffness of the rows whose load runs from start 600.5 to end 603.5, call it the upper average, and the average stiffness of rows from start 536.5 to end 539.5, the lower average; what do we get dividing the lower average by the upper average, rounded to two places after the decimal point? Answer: 0.96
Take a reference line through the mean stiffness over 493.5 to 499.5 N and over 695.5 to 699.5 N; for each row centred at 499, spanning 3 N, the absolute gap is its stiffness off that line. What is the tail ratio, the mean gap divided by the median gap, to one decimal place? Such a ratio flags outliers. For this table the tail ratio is 1.4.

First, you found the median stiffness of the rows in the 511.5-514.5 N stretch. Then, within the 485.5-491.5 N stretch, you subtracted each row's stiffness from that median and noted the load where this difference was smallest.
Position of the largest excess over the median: 489.0 N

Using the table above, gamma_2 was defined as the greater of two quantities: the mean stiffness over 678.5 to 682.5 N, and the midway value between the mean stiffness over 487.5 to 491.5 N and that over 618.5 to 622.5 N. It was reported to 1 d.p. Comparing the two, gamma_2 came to 3.5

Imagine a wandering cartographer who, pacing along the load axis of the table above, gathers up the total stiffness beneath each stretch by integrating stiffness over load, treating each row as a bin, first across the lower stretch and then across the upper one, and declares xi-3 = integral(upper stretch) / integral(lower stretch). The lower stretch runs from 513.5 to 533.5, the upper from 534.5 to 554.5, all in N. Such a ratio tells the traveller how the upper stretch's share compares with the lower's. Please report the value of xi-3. 1.15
